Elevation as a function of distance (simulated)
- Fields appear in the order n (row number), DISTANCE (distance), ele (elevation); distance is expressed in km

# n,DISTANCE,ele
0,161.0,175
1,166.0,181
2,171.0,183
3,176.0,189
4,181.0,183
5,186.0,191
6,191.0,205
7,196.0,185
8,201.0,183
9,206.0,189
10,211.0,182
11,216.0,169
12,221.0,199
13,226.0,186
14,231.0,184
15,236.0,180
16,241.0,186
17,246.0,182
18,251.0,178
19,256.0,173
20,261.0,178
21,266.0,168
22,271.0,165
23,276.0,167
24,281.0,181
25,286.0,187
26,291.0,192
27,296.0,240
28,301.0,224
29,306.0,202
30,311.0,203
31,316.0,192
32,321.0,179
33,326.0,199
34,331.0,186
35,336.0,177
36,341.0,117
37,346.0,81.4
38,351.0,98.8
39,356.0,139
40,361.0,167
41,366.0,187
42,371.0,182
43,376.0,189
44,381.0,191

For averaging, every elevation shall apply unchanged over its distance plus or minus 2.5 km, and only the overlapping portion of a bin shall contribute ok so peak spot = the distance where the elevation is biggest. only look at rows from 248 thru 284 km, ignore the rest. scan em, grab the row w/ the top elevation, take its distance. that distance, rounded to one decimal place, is 281.0 km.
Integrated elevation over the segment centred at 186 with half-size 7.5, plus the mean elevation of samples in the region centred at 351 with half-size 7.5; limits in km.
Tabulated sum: 3001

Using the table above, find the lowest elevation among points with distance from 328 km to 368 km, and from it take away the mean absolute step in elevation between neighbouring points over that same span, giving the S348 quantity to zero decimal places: 51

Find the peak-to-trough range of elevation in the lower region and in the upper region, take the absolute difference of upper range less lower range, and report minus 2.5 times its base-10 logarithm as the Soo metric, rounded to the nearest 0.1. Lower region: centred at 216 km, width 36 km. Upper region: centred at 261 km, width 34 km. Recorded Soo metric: -2.8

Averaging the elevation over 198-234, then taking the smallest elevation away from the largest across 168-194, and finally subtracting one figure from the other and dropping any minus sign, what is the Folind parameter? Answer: 163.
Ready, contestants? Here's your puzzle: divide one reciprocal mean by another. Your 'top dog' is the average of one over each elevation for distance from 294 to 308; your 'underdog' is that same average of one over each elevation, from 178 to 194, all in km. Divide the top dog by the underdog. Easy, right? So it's 0.87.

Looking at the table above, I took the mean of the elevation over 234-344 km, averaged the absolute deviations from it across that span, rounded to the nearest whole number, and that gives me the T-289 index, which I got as 15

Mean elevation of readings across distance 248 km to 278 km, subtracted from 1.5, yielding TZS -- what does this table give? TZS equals -170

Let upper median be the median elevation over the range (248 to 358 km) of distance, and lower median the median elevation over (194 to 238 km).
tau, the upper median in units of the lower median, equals 0.97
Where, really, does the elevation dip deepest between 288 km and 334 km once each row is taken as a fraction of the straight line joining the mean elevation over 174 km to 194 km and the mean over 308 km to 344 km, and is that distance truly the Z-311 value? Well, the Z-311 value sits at 321.0 km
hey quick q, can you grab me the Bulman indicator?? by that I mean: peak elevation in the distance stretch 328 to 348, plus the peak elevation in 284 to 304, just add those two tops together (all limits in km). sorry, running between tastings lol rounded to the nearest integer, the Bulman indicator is 426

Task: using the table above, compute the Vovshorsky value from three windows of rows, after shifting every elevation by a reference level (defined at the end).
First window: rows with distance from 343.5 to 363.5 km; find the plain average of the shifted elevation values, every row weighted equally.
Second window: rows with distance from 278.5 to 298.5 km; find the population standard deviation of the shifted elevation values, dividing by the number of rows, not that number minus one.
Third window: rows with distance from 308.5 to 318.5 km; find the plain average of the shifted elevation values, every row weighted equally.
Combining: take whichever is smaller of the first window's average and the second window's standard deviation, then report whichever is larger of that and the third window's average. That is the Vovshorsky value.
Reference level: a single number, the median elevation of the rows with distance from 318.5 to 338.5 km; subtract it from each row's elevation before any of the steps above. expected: 15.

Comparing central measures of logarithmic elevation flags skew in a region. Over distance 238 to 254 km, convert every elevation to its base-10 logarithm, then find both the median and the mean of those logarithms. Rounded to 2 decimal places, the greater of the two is 2.26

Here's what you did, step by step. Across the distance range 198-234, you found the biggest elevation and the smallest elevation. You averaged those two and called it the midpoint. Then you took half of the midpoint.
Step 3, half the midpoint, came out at 92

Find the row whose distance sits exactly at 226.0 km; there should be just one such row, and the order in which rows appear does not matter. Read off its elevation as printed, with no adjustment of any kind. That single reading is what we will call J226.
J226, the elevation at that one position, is 186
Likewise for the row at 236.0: 180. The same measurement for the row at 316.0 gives 192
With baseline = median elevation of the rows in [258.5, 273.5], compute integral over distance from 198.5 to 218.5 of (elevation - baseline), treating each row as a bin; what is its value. 255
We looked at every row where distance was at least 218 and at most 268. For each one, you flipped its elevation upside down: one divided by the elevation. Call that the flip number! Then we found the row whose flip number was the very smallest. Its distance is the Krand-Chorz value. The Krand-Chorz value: 221.0 km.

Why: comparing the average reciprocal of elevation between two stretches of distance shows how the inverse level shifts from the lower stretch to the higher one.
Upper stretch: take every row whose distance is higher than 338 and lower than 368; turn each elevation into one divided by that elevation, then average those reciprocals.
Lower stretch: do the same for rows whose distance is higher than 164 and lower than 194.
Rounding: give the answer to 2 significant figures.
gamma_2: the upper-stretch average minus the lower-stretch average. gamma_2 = 0.0029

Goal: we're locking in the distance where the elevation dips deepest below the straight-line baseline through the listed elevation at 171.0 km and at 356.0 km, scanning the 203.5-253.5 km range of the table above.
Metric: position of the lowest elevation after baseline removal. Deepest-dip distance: 216.0 km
